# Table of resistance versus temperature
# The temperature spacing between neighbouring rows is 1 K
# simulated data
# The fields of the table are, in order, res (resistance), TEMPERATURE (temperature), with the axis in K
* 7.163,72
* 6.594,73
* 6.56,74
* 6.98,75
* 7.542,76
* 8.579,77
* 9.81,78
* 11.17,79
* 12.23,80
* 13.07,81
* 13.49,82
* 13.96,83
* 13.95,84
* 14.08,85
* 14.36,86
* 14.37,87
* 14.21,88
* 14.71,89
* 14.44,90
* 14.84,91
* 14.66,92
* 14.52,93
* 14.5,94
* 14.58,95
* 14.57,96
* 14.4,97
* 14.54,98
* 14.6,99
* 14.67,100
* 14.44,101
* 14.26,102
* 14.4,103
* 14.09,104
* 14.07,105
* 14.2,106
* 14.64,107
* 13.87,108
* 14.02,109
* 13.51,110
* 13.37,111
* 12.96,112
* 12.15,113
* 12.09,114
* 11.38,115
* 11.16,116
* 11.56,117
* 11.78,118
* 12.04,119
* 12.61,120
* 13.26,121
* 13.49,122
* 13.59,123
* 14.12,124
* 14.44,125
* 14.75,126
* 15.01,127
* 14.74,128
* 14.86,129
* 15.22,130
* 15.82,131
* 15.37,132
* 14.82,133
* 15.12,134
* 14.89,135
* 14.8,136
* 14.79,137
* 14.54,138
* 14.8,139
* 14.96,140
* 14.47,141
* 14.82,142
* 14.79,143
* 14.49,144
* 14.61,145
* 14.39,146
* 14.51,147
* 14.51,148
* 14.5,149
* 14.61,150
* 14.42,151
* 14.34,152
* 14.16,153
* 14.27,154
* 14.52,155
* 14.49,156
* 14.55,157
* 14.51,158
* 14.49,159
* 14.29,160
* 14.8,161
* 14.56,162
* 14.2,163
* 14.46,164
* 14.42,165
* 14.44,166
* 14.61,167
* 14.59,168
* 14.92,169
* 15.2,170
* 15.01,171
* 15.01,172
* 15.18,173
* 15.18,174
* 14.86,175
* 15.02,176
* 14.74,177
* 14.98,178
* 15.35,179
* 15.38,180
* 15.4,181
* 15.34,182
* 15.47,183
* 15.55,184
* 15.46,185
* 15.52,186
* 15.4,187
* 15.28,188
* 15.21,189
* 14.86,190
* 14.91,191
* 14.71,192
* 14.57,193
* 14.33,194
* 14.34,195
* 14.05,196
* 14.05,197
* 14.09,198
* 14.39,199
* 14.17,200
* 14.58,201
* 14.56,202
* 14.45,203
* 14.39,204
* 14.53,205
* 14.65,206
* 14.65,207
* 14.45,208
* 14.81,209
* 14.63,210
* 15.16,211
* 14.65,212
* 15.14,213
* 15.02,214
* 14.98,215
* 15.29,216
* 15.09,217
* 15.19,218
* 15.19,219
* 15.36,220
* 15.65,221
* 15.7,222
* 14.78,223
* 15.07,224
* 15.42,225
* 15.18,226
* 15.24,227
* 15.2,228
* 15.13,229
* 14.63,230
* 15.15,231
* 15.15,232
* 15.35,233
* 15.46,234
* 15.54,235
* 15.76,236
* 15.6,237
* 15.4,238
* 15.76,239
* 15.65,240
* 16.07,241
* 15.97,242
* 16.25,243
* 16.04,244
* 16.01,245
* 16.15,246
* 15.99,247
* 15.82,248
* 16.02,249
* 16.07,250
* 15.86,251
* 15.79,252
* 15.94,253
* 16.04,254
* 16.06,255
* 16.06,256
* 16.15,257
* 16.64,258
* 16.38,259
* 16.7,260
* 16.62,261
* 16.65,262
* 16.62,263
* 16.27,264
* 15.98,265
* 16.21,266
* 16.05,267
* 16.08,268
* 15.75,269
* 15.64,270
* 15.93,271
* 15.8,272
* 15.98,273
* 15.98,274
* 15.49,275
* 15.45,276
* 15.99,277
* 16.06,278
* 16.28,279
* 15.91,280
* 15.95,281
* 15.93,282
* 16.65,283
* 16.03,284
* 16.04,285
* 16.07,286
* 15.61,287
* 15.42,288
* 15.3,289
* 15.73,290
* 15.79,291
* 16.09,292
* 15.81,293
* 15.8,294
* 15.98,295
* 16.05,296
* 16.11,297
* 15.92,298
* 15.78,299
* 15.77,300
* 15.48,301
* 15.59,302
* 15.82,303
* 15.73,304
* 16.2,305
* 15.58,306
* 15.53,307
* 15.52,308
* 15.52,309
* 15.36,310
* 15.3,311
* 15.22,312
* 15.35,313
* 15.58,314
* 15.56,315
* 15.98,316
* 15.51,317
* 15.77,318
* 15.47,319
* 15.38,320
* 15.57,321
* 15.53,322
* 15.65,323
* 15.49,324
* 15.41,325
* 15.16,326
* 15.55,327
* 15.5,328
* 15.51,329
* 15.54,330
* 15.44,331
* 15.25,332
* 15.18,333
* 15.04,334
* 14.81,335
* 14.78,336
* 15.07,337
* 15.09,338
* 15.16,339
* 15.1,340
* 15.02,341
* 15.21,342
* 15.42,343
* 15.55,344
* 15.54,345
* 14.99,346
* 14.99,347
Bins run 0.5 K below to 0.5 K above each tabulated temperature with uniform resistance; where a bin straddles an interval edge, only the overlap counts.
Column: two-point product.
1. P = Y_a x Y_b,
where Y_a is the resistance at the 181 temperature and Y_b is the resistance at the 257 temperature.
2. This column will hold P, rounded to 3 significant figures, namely 249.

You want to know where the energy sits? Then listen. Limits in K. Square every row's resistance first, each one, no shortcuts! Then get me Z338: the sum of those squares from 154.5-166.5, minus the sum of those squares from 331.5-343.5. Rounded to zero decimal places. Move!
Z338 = -219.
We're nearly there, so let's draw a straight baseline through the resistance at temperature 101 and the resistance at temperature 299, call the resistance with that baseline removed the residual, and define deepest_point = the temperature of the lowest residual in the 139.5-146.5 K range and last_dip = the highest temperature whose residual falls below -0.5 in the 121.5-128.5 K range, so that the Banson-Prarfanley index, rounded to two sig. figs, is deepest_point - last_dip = 23 K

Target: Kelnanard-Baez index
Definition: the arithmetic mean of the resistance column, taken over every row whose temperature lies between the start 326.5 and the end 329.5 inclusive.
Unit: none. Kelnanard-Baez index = 15.5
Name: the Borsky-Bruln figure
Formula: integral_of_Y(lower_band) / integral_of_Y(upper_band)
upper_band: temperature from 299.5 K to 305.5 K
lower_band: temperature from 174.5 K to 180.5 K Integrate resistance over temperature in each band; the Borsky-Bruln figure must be 0.95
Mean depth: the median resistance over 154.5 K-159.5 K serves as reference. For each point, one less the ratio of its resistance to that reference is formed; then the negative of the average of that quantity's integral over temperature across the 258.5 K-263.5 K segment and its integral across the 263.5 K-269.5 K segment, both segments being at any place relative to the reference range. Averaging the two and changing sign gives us 0.7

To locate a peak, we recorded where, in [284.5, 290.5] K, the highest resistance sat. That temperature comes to 286 K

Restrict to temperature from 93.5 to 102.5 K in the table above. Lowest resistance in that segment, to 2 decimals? 14.26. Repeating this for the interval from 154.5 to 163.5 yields 14.20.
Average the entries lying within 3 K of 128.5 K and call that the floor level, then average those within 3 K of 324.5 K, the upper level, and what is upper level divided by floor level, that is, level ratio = 1.03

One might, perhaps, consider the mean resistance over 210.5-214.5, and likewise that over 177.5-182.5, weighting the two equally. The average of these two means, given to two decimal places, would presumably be 15.14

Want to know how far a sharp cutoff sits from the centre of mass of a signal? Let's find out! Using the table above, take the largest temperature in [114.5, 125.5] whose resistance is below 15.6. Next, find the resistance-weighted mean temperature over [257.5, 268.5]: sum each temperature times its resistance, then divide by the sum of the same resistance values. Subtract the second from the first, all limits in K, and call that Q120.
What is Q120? -138.0 K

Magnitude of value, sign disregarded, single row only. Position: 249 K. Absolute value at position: 16.0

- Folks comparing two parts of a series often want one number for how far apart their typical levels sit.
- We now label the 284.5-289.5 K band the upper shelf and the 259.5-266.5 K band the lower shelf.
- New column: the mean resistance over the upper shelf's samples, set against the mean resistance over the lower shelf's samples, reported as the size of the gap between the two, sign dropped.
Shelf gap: 0.75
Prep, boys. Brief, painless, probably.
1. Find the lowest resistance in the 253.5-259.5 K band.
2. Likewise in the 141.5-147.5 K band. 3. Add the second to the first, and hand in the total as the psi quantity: 30.4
